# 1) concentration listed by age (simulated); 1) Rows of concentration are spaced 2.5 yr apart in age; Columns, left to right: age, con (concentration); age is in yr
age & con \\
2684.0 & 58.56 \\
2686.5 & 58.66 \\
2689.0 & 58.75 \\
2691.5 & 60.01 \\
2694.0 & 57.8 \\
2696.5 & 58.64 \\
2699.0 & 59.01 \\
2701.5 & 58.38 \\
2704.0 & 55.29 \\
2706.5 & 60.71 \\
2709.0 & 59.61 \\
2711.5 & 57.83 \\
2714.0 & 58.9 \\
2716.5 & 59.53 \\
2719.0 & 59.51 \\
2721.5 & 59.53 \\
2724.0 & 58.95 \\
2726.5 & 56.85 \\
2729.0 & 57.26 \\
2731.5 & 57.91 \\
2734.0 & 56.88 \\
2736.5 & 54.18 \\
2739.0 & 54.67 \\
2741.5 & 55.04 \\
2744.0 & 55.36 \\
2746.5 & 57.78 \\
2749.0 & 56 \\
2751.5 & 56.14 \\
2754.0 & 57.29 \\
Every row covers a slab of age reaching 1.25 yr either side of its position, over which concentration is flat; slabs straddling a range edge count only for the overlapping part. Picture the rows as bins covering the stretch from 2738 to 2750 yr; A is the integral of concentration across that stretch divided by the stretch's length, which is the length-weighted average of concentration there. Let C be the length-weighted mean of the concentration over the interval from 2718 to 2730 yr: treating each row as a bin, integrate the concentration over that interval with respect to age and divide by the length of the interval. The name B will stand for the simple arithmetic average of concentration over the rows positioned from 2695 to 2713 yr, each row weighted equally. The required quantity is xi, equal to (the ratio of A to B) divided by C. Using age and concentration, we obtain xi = 0.0163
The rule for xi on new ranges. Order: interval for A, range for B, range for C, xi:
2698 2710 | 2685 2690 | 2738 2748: 0.0179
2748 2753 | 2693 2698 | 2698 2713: 0.0165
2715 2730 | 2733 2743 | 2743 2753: 0.0188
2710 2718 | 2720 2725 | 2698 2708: 0.0170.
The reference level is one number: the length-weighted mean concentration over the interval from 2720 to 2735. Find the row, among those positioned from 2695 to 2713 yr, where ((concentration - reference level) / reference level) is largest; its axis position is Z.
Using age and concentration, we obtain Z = 2706.5 yr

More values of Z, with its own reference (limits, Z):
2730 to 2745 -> 2731.5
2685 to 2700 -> 2691.5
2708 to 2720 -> 2709.0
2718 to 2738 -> 2721.5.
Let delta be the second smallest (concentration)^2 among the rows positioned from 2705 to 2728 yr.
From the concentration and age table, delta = 3344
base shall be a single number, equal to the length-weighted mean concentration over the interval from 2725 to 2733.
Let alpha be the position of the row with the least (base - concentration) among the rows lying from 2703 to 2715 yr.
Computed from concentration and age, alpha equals 2706.5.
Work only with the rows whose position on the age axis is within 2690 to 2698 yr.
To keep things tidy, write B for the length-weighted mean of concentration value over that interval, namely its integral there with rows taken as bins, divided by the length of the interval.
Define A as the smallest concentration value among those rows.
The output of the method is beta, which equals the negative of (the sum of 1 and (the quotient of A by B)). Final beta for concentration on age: -1.98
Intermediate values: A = 57.8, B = 58.8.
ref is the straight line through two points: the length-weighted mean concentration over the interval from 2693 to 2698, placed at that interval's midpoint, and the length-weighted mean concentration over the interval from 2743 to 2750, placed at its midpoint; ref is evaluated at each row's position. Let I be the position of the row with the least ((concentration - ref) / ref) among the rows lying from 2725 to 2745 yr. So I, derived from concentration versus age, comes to 2736.5 yr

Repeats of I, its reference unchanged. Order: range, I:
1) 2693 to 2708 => 2704.0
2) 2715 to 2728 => 2726.5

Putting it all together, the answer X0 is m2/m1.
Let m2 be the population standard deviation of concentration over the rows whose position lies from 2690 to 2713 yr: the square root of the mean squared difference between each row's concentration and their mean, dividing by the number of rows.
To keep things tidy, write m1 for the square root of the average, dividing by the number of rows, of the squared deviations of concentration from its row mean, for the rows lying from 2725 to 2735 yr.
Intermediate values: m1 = 0.43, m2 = 1.49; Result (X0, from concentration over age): 3.5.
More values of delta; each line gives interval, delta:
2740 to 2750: 3065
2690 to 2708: 3341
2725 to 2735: 3235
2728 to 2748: 2989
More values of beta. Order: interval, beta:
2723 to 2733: -1.99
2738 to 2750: -1.98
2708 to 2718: -1.98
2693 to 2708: -1.95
